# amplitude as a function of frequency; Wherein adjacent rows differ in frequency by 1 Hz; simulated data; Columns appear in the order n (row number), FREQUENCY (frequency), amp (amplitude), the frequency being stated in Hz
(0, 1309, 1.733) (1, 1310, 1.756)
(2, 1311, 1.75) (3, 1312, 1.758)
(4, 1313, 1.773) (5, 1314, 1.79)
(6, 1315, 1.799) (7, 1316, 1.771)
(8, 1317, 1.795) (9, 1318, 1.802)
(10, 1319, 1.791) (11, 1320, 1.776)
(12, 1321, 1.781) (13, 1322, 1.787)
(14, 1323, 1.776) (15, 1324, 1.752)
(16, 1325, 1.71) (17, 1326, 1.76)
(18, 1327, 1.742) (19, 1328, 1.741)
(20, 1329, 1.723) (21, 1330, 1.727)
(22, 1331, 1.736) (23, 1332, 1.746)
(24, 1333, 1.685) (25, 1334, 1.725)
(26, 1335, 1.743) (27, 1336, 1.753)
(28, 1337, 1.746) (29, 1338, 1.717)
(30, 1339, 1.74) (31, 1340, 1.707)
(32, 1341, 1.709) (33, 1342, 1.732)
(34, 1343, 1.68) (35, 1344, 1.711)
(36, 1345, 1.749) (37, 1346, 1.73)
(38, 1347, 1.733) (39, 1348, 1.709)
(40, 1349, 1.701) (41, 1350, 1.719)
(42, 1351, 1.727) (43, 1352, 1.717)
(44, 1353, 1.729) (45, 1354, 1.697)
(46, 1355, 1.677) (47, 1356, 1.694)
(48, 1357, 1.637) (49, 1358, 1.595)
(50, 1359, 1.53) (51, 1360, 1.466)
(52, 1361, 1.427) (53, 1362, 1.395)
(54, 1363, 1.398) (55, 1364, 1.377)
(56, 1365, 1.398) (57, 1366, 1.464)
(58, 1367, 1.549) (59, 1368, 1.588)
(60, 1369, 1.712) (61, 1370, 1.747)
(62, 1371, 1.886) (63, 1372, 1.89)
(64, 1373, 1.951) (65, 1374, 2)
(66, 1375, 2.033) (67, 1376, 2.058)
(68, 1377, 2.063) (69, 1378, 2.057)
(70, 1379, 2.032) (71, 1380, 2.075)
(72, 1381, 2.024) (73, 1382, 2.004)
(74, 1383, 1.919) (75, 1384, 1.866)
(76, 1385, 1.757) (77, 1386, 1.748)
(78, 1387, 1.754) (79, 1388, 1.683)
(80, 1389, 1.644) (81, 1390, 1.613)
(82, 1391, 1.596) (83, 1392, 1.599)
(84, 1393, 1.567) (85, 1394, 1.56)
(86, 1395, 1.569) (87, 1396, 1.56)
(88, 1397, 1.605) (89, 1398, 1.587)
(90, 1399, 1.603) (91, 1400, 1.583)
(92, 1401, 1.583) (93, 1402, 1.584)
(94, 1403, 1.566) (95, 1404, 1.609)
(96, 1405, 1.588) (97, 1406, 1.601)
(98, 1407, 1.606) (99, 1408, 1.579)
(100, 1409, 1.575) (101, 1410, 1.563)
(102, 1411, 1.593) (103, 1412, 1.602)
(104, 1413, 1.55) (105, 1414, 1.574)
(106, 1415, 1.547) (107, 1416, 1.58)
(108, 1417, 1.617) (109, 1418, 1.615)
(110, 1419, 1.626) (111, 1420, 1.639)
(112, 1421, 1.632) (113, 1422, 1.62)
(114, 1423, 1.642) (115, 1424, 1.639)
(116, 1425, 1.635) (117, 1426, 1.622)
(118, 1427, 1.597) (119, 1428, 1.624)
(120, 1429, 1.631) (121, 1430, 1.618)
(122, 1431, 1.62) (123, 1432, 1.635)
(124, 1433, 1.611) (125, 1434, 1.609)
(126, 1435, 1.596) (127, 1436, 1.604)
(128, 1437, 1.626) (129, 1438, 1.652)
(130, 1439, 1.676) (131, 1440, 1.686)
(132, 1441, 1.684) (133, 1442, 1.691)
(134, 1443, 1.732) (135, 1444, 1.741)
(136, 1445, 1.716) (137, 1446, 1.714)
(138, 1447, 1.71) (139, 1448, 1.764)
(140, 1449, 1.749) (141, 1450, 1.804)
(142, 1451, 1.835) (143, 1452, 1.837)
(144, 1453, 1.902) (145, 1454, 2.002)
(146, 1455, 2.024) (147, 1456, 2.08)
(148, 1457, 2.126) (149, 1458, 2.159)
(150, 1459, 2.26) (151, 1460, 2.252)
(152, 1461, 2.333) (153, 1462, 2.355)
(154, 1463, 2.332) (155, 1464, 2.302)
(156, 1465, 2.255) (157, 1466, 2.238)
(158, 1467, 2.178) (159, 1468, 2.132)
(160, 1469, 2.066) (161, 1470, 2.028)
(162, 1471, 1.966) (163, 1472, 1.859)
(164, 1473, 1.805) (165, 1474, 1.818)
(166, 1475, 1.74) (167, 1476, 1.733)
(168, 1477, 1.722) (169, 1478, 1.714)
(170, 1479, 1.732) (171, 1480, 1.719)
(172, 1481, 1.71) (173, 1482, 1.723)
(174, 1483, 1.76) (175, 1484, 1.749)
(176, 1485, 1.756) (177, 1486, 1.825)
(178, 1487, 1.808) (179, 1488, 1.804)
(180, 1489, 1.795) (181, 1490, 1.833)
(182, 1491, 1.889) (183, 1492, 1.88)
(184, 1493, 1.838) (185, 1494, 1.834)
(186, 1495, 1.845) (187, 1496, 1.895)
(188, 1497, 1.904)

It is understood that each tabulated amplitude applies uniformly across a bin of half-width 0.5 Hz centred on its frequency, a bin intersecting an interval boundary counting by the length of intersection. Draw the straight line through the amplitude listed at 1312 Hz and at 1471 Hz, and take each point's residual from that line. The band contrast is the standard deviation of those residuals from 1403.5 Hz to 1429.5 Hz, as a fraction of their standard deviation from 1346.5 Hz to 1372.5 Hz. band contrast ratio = 0.15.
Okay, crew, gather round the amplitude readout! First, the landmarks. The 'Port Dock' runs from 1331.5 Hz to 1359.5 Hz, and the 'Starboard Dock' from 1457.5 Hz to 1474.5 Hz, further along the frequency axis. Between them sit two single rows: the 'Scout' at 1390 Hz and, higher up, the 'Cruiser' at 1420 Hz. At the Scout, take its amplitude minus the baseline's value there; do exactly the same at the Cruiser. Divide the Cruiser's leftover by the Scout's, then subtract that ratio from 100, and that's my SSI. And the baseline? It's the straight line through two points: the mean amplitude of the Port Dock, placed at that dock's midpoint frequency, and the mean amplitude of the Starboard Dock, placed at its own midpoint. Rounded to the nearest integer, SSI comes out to 99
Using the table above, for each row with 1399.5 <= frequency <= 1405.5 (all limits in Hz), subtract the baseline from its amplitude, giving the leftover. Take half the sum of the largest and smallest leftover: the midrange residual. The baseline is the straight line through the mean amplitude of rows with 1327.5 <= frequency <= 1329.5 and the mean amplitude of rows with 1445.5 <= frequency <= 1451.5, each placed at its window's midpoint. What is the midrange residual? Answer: -0.16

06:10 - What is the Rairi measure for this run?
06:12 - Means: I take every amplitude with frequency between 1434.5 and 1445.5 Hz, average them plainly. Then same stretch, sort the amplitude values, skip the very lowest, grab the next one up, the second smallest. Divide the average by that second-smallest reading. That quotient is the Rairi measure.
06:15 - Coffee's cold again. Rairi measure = 1.04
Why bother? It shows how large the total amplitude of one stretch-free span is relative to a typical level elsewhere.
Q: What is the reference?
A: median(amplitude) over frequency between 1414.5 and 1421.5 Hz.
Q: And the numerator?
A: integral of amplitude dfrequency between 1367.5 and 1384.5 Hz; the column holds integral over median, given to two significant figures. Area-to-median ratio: 20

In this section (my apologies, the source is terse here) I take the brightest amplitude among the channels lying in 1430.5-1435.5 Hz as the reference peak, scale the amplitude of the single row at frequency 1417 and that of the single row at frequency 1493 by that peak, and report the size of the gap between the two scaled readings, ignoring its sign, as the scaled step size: 0.14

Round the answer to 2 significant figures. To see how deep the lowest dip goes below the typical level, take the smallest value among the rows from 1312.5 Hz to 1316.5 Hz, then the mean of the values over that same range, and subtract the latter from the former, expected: -0.012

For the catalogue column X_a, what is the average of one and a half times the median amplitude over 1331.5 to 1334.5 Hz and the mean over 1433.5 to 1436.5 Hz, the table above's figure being 2.1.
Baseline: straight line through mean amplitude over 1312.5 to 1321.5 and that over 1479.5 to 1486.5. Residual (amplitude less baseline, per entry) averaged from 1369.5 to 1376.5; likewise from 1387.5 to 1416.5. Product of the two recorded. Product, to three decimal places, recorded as -0.029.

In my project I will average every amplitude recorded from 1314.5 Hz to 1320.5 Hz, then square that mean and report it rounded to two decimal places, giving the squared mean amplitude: 3.20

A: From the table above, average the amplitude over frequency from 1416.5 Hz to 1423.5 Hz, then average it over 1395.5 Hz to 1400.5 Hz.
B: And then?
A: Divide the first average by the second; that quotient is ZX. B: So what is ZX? 1.02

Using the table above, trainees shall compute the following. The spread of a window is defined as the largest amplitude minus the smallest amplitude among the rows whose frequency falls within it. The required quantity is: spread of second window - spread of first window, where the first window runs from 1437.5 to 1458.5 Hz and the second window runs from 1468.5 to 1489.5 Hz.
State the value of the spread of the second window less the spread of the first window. -0.15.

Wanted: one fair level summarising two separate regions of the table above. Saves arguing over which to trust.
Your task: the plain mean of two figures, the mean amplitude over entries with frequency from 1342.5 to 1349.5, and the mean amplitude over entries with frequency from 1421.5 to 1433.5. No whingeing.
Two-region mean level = 1.67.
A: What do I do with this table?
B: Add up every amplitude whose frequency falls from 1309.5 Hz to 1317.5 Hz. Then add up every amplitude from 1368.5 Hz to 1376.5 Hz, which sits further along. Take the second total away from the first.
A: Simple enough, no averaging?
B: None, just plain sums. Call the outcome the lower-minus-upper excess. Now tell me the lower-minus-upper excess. -1.1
